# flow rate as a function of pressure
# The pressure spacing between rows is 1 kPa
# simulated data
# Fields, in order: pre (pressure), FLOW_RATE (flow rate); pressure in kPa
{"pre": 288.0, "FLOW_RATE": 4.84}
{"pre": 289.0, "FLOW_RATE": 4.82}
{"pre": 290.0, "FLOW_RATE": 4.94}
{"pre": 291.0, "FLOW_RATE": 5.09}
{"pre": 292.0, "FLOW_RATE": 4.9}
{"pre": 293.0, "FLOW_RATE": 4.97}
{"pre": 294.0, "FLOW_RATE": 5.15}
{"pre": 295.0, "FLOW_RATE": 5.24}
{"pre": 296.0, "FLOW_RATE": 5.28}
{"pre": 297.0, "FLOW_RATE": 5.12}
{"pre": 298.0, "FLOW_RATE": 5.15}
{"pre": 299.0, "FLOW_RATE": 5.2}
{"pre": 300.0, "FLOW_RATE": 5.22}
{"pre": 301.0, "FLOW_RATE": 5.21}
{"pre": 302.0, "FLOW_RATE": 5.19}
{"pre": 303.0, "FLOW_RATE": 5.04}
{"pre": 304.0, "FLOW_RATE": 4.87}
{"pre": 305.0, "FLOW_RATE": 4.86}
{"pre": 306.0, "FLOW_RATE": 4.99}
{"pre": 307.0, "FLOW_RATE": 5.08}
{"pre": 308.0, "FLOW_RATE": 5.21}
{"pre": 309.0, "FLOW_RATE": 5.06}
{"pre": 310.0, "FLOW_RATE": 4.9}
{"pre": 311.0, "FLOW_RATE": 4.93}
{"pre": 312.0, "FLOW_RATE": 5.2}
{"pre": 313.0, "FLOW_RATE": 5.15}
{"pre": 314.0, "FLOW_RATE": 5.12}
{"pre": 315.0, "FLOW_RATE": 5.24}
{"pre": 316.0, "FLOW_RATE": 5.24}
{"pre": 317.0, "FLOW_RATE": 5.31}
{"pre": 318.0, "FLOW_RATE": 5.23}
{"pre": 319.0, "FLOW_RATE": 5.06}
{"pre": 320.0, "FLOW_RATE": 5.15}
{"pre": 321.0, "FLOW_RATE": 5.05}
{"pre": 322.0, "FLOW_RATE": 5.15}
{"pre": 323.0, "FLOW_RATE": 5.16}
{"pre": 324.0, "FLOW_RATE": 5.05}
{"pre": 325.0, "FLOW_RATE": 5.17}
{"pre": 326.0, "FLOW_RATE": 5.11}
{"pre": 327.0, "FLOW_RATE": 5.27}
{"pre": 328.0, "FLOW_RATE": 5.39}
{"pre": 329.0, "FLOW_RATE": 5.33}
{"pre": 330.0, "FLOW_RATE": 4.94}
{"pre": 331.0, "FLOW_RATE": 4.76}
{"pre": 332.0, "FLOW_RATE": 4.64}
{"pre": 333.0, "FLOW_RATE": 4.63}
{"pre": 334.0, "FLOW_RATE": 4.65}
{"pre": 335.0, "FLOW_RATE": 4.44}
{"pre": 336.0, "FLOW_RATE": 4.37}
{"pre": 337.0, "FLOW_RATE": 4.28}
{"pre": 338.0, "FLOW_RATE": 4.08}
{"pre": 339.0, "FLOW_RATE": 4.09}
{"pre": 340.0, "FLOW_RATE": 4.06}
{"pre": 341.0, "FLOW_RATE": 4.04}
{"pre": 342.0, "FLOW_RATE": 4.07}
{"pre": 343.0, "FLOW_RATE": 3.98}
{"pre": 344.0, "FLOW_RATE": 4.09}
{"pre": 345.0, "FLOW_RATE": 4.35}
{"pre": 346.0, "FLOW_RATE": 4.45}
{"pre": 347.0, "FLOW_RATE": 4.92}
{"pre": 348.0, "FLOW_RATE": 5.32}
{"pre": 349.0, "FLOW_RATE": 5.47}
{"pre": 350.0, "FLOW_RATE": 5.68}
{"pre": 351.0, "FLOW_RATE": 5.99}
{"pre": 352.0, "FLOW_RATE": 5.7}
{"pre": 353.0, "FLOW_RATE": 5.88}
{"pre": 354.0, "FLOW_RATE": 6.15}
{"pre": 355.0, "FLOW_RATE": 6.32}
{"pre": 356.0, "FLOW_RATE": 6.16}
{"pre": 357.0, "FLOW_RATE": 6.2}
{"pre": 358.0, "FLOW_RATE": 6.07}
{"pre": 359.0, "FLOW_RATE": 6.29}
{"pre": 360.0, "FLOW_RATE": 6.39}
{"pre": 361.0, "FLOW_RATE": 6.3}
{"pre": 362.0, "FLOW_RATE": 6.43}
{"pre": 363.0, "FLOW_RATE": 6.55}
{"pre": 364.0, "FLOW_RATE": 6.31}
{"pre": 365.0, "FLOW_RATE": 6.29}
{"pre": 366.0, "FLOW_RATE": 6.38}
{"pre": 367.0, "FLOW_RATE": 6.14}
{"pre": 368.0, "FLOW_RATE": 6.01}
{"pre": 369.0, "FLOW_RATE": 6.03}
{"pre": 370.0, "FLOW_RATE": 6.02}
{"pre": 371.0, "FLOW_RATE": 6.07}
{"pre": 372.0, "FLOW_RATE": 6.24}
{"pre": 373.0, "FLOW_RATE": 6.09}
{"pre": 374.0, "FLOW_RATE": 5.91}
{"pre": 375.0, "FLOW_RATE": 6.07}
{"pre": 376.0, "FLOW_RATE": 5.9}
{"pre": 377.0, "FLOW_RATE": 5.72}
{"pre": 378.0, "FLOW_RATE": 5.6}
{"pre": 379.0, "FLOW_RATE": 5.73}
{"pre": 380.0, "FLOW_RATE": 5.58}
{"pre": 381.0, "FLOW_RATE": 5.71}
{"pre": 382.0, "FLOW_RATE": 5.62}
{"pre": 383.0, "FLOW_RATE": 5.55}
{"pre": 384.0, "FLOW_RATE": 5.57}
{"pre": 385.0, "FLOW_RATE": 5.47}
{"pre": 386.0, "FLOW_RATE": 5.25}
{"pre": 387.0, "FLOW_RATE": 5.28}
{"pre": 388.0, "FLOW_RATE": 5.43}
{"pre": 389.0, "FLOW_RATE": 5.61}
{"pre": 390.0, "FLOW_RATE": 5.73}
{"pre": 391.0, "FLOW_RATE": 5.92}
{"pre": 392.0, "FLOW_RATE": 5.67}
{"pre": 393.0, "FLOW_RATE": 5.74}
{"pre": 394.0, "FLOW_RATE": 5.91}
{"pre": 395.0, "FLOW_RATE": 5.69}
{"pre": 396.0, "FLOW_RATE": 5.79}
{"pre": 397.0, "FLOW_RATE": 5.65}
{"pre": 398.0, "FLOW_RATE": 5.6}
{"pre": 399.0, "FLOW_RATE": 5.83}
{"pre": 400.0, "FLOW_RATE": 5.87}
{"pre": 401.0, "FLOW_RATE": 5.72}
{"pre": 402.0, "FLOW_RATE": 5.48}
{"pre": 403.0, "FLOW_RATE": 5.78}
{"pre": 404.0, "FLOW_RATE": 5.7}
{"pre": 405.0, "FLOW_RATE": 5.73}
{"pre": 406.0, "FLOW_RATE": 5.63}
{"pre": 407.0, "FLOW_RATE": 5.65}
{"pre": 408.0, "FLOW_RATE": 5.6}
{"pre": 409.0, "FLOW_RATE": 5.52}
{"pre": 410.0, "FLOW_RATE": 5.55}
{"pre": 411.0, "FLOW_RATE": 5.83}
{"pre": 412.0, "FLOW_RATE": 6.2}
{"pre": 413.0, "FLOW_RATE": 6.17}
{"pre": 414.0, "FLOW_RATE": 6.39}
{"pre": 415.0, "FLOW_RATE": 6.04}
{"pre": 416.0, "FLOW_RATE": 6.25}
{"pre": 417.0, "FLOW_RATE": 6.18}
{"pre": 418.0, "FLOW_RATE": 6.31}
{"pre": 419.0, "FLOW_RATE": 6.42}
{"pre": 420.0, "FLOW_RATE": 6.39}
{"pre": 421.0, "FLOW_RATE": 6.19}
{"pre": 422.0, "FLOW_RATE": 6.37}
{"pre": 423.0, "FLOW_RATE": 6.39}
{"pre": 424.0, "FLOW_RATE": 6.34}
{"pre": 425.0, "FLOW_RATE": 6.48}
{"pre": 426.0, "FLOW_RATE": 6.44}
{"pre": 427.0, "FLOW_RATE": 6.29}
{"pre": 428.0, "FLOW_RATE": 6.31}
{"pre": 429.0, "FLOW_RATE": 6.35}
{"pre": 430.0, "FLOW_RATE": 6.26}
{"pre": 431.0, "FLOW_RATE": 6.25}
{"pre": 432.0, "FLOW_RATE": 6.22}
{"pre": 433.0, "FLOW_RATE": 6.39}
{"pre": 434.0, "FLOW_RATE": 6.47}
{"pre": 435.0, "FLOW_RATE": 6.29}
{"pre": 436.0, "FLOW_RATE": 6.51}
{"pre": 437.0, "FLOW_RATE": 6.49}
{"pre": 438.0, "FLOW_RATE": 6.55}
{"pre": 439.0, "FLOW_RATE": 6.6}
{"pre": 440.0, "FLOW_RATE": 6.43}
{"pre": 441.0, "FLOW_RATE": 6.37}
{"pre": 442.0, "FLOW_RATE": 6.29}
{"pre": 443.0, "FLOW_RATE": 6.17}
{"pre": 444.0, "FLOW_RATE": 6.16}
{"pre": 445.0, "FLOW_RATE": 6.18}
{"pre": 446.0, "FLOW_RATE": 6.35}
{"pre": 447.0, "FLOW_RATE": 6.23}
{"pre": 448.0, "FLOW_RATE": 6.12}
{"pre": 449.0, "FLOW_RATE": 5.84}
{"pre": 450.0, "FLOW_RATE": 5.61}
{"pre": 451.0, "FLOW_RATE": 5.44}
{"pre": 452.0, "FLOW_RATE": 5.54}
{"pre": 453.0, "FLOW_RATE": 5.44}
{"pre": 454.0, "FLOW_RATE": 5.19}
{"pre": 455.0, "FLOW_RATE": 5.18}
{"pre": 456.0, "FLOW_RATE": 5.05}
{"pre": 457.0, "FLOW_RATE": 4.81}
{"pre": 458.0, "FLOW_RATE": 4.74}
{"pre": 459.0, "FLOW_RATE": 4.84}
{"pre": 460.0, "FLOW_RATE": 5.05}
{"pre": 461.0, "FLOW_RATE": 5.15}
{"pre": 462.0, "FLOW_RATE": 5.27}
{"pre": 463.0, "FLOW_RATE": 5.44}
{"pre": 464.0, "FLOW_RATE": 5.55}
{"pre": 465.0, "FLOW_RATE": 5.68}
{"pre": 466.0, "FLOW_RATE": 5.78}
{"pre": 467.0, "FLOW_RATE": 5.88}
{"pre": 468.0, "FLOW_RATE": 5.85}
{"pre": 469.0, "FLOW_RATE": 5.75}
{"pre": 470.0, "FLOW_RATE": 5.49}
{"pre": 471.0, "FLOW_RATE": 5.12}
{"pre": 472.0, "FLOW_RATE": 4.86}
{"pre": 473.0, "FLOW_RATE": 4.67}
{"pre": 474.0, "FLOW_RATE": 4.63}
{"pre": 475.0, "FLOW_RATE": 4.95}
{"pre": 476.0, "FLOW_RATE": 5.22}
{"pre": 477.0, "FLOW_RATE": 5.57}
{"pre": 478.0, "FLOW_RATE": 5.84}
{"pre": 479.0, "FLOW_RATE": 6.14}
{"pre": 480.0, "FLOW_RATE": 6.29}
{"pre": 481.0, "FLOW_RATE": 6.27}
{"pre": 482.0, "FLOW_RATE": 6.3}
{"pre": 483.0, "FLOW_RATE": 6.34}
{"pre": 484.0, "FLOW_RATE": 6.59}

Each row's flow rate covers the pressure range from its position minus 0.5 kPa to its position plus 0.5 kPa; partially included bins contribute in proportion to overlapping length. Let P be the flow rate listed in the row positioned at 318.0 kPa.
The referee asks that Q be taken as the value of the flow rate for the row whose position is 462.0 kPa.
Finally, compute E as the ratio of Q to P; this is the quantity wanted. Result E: 1.0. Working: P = 5.23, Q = 5.27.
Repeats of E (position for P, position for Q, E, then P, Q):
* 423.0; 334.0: 0.7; 6.39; 4.65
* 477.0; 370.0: 1.1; 5.57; 6.02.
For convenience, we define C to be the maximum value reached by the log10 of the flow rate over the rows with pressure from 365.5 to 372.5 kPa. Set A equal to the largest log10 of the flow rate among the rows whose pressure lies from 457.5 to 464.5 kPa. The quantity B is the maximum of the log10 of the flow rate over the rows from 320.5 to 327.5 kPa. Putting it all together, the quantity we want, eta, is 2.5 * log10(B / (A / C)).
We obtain -0.27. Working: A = 0.744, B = 0.72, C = 0.80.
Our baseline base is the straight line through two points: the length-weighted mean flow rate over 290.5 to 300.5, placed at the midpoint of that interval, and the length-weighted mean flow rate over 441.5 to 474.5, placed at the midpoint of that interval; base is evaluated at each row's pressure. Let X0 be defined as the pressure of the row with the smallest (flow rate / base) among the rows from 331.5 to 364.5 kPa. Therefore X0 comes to 343.0 kPa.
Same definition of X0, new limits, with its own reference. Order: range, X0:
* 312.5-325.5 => 324.0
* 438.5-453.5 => 453.0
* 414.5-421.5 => 415.0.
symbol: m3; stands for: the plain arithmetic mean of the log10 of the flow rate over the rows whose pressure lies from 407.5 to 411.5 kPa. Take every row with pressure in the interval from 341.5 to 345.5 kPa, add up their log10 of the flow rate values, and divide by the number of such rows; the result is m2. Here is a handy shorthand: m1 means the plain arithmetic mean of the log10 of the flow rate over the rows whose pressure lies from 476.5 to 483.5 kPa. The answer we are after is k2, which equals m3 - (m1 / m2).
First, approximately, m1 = 0.785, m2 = 0.61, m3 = 0.750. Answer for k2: -0.53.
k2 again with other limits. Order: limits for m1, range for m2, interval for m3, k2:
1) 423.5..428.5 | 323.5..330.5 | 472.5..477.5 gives -0.43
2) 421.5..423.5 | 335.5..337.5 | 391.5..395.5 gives -0.51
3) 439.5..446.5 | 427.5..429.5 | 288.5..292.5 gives -0.30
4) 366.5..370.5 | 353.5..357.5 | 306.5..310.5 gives -0.28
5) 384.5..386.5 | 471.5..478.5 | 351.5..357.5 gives -0.25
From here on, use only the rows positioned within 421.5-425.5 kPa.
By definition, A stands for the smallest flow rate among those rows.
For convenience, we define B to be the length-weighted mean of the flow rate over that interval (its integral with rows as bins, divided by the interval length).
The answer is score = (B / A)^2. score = 1.02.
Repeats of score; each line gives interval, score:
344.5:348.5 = 1.20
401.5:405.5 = 1.07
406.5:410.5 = 1.02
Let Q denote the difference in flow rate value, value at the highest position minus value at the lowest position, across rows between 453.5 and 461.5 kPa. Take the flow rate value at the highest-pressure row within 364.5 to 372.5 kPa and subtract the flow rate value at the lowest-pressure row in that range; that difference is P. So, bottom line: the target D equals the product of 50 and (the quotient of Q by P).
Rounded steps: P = -0.05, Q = -0.04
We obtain 40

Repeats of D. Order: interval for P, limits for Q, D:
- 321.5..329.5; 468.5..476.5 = -147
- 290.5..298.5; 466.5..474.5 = -1042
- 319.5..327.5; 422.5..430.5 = -54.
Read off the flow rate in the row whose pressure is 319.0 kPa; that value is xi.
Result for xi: 5.06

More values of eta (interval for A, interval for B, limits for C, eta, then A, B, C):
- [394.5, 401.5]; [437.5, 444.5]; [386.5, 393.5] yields -0.21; 0.769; 0.82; 0.77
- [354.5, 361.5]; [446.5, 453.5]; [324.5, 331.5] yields -0.35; 0.806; 0.79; 0.73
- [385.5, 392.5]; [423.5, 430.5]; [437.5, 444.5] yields -0.16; 0.772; 0.81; 0.82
